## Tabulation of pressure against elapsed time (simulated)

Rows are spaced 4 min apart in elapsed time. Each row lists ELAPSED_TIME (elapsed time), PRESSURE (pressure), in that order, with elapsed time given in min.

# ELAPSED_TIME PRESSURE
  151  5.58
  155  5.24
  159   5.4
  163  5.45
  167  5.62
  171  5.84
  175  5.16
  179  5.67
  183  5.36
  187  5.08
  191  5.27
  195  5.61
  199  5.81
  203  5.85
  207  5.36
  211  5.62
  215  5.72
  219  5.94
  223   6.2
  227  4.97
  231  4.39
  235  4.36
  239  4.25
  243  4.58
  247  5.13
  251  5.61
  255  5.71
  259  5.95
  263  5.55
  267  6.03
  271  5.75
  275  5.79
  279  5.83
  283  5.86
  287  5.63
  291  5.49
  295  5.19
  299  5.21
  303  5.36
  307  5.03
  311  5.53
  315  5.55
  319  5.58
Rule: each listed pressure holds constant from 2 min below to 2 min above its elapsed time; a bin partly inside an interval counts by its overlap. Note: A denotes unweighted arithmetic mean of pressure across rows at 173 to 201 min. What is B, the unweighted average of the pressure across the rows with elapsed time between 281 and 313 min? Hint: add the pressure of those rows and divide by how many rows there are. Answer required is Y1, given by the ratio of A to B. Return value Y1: 1.00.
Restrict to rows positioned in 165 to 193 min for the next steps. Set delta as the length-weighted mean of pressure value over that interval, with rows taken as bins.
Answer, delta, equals 5.43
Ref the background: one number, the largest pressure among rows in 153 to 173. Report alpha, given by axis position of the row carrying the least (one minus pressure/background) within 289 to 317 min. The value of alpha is 315 min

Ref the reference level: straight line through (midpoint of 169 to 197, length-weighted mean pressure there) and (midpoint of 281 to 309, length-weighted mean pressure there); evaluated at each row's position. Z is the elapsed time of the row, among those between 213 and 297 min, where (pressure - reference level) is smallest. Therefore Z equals 239 min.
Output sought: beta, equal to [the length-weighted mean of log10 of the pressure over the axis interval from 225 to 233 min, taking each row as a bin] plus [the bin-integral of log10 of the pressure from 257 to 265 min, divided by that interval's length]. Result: 1.43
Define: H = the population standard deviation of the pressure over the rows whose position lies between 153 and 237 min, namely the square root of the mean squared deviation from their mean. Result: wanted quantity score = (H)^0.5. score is 0.67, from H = 0.45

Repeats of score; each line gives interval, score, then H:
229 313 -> 0.73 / 0.53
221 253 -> 0.80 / 0.64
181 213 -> 0.50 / 0.25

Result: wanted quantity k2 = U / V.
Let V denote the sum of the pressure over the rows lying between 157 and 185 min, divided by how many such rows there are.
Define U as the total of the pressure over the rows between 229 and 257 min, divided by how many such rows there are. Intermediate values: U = 4.86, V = 5.5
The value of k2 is 0.88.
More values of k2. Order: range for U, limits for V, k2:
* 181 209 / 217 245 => 1.11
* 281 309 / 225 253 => 1.13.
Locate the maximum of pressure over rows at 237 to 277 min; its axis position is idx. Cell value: 267 min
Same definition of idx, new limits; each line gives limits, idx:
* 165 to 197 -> 171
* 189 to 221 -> 219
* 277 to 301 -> 283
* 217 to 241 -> 223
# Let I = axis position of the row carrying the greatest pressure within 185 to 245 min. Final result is 223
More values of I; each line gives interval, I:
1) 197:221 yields 219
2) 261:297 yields 267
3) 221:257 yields 223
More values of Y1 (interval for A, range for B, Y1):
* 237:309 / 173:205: 0.99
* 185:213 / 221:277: 1.04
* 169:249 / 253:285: 0.91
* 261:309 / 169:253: 1.04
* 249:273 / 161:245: 1.08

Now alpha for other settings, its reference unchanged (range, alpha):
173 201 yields 199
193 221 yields 219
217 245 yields 223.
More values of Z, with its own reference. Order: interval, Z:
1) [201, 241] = 239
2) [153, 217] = 187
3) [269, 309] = 307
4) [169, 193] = 187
